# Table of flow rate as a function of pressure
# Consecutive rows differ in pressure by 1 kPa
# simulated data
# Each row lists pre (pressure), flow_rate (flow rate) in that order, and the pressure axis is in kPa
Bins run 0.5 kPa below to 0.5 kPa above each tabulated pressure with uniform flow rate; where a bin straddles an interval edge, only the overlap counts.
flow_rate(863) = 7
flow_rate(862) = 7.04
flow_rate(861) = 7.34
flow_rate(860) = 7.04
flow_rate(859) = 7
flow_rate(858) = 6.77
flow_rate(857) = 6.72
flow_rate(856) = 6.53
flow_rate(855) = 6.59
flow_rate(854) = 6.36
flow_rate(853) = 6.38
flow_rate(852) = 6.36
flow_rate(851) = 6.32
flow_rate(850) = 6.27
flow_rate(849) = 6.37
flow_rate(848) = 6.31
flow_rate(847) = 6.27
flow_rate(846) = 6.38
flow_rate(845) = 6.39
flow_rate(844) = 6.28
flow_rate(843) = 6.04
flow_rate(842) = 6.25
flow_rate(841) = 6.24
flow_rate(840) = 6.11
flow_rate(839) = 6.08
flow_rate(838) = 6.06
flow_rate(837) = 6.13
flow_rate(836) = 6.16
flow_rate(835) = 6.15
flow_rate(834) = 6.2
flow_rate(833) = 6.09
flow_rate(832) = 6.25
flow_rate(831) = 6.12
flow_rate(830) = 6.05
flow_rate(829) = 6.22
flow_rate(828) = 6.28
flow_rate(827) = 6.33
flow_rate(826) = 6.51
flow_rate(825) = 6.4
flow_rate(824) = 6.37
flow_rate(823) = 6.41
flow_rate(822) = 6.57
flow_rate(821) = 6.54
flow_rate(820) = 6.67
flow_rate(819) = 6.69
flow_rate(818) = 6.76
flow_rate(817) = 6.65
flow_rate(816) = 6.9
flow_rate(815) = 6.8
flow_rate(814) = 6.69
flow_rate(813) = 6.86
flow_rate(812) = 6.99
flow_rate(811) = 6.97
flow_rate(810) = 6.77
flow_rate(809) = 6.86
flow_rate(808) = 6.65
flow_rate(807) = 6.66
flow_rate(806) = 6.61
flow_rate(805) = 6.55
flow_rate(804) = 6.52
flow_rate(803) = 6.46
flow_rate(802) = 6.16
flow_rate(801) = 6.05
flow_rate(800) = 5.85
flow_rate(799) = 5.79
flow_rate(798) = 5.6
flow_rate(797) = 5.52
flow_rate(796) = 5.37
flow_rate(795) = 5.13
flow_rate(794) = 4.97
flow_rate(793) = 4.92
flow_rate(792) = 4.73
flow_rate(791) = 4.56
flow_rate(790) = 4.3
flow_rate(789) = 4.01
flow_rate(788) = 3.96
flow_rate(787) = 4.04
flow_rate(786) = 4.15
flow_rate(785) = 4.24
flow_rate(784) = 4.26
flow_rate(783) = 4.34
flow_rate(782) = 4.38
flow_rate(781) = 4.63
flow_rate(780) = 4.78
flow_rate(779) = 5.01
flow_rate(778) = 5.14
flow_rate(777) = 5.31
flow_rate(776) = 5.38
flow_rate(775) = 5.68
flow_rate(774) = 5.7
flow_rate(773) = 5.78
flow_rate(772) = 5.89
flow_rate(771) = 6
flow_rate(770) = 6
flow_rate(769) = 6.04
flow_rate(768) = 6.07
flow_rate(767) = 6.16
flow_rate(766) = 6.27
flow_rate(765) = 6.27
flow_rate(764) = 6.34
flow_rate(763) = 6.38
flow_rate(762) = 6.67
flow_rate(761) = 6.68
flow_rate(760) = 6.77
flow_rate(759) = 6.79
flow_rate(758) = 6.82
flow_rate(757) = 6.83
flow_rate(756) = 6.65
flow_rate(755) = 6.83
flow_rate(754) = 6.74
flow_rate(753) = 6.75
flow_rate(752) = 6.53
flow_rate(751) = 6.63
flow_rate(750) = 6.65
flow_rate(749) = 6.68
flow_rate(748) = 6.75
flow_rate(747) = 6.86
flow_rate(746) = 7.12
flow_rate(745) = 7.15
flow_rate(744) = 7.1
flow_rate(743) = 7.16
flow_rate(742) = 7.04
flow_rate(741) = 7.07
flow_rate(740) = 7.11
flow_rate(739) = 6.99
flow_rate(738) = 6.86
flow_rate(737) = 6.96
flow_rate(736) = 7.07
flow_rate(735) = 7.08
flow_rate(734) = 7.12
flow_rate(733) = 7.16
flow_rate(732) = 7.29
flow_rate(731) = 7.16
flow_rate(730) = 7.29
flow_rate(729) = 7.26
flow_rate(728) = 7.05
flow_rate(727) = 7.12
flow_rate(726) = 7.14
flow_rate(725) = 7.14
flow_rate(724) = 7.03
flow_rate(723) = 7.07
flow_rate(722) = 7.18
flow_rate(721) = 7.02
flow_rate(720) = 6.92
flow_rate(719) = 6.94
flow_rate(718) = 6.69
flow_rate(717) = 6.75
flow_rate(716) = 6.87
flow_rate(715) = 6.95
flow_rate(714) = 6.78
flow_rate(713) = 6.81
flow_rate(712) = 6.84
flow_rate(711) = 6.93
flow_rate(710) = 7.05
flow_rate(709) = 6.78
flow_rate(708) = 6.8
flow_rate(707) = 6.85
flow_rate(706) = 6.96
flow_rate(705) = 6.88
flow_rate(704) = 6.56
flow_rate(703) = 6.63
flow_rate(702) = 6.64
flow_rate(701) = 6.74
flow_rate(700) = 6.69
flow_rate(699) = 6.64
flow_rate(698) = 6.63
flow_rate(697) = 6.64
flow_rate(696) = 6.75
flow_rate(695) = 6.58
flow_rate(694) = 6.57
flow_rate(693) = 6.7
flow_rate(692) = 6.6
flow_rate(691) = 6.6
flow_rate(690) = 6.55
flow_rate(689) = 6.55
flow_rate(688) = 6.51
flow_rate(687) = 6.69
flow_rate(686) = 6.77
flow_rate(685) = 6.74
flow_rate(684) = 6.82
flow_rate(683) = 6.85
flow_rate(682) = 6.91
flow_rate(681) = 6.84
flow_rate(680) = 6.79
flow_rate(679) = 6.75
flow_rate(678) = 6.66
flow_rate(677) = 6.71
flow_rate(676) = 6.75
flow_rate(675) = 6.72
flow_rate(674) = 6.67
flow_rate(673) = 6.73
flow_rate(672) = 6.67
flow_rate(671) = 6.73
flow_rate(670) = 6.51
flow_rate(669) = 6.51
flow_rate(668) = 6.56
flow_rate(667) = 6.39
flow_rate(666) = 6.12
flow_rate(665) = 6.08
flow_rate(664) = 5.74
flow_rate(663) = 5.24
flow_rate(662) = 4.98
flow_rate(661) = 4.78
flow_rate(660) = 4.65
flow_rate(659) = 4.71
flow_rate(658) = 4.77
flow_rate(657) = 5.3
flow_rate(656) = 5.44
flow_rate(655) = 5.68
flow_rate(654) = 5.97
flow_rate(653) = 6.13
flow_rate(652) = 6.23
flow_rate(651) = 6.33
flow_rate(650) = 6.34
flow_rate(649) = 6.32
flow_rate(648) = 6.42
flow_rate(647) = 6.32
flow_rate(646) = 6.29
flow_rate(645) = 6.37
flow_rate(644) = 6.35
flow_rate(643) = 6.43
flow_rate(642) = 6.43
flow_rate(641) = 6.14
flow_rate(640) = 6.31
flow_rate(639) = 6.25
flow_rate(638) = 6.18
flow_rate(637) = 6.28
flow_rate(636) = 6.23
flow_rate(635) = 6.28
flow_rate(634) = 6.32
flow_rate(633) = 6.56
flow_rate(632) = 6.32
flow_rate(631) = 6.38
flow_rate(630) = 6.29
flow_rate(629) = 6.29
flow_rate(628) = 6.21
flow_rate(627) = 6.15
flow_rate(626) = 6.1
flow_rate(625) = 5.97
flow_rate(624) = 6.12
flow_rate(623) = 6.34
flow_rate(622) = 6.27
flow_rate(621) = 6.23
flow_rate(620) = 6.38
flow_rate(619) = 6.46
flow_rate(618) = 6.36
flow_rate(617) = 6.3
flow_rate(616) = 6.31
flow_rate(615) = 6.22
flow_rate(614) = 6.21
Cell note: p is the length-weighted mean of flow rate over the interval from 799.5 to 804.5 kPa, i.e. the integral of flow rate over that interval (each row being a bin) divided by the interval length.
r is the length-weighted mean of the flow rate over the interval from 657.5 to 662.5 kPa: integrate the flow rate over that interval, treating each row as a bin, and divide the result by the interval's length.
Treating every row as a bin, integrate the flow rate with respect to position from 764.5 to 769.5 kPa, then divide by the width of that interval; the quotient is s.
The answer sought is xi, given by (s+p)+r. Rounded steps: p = 6.21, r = 4.78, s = 6.16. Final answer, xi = 17.1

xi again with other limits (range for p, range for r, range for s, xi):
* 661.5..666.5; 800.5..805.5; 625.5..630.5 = 18.2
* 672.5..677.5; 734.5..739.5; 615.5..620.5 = 20.1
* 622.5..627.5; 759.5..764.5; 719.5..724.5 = 19.7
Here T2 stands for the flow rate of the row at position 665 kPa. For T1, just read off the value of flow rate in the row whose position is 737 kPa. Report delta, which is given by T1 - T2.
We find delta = 0.9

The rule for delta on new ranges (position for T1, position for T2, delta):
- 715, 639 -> 0.7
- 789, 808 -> -2.6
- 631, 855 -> -0.2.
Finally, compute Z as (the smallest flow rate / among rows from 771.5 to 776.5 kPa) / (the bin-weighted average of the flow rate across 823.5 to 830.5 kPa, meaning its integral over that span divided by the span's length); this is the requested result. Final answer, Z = 0.85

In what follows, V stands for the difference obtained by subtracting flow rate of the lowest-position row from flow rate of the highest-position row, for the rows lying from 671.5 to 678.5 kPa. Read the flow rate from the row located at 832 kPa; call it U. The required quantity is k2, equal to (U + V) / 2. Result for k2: 3.12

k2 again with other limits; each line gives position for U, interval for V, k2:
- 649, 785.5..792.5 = 3.45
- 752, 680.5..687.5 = 3.19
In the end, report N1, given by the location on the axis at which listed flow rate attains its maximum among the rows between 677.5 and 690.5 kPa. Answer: 682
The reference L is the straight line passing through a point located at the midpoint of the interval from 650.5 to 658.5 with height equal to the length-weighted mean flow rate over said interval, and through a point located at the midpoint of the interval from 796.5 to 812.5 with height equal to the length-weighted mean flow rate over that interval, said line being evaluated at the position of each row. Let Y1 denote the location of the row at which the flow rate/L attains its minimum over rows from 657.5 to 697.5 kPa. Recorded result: 660 kPa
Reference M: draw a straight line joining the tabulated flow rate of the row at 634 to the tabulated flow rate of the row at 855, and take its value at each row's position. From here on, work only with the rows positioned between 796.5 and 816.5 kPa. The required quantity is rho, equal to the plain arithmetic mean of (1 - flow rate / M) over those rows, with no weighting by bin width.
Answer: 0.01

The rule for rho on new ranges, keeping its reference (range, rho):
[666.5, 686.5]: -0.05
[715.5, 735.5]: -0.10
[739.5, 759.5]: -0.06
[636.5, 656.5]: 0.02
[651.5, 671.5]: 0.10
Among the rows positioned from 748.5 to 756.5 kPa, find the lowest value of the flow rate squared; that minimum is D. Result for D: 42.6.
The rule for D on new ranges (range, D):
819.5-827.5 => 40.1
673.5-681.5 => 44.4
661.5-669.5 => 24.8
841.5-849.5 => 36.5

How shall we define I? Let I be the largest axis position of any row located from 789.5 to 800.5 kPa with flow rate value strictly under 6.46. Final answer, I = 800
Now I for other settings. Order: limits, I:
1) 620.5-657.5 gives 657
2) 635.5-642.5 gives 642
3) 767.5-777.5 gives 777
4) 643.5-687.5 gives 667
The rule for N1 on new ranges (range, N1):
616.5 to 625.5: 619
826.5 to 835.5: 827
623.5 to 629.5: 629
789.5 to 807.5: 807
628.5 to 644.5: 633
